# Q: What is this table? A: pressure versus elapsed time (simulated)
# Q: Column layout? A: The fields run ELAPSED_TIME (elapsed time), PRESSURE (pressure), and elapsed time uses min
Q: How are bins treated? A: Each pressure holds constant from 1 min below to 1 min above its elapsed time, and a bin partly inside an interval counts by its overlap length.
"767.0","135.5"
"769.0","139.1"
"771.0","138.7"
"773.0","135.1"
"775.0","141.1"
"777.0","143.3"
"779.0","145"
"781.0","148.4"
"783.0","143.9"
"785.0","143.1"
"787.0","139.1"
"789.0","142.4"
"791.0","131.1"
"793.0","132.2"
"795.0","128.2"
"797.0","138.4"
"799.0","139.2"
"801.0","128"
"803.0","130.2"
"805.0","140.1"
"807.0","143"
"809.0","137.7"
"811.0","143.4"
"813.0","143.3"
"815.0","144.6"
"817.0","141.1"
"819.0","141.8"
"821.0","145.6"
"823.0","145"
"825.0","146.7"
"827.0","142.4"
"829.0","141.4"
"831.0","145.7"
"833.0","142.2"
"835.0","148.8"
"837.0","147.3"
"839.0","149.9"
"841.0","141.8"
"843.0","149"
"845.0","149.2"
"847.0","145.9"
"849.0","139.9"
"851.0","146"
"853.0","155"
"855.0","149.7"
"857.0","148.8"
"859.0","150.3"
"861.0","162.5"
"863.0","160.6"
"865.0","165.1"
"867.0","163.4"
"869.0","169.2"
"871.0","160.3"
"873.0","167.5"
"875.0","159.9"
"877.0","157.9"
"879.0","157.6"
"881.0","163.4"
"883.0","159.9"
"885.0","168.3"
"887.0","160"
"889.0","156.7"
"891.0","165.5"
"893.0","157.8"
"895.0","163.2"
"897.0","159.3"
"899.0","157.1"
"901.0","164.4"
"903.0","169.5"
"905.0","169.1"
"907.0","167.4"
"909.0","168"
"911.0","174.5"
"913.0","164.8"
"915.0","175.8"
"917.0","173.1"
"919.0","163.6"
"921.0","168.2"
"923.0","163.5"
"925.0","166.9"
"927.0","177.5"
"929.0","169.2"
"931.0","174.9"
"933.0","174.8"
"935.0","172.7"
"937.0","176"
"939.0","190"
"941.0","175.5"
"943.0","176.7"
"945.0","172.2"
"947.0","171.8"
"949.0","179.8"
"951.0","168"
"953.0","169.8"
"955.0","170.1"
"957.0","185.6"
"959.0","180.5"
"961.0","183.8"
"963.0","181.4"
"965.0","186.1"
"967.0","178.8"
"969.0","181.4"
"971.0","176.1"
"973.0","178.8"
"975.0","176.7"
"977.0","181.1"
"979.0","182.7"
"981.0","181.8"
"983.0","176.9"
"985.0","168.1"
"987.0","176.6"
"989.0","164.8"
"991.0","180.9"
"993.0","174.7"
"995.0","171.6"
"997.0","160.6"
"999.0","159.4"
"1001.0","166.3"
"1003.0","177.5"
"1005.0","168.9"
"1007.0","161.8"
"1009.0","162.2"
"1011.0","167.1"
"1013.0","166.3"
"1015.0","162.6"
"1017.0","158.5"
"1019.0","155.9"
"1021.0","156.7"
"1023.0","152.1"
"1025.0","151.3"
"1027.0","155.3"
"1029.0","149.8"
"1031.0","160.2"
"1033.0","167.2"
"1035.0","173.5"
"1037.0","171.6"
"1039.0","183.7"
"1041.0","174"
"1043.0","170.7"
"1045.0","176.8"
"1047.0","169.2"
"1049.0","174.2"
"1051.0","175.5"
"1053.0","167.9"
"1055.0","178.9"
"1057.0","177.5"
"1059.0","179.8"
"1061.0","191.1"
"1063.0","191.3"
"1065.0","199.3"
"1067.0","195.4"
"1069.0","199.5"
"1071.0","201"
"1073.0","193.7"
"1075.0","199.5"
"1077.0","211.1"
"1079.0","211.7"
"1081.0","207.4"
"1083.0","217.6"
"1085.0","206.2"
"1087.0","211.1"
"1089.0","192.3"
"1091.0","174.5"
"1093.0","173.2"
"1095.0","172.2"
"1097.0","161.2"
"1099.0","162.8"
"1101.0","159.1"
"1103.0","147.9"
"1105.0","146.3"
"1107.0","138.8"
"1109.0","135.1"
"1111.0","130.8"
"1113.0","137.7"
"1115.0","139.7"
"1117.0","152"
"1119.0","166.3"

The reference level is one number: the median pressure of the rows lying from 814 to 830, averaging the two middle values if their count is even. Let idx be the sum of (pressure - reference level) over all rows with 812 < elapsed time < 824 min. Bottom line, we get 0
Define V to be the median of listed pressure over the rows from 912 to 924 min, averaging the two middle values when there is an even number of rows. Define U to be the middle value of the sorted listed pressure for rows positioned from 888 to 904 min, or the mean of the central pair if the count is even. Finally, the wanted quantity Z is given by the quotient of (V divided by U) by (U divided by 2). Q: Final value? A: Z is 0.0128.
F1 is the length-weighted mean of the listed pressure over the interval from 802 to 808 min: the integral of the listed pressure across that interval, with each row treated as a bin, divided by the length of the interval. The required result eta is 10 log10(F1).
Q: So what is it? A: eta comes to 21.4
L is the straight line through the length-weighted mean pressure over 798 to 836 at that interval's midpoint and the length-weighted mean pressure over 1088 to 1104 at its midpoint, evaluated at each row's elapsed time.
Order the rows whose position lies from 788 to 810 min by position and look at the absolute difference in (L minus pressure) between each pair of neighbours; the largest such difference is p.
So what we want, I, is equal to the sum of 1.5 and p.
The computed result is 13.0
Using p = 11.5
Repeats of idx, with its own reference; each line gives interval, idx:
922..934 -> 166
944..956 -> 171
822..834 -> 2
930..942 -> 203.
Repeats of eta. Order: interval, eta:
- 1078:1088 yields 23.2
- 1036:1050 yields 22.4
